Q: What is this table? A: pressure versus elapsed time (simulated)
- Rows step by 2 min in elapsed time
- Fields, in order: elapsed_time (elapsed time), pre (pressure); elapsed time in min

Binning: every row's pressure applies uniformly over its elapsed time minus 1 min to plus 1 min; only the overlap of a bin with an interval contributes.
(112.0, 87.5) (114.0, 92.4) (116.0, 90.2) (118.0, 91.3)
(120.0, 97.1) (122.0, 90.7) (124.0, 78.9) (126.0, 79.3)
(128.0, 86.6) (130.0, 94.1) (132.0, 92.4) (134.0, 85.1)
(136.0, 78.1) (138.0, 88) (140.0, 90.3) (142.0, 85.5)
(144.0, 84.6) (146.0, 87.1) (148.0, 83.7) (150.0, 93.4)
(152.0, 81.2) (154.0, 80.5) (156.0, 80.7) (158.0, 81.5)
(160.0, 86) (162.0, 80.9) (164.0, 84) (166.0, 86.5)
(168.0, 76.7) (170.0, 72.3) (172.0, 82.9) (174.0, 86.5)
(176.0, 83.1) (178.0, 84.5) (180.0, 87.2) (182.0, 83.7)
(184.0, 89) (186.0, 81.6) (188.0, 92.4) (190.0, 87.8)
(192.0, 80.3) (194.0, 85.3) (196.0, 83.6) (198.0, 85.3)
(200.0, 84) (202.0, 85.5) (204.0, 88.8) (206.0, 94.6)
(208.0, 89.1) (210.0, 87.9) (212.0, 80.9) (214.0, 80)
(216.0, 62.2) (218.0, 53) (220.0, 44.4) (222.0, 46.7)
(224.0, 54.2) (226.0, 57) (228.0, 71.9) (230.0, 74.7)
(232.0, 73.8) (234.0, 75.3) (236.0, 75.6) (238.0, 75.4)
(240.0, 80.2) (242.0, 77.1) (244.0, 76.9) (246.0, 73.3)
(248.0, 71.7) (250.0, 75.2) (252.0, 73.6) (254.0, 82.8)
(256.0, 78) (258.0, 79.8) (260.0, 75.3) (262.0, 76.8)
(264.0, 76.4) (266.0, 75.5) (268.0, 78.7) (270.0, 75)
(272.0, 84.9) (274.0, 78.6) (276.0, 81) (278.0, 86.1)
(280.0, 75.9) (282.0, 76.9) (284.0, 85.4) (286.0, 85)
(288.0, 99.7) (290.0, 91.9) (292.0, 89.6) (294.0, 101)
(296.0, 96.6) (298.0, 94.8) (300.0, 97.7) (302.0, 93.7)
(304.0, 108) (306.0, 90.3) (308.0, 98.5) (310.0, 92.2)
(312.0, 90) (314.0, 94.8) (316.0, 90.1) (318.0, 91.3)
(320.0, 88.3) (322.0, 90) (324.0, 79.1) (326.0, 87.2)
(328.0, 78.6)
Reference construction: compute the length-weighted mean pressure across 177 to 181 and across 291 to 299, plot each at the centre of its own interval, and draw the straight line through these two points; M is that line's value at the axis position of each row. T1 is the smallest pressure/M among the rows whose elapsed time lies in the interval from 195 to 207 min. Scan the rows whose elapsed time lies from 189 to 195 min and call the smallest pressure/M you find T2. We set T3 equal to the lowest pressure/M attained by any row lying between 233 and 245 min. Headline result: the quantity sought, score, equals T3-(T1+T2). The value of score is -1.1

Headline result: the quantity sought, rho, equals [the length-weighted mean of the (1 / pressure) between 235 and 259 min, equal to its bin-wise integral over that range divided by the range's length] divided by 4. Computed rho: 0.0033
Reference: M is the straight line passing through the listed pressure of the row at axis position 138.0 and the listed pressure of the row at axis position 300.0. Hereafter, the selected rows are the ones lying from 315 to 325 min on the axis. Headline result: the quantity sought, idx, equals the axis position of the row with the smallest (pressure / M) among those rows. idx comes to 324.0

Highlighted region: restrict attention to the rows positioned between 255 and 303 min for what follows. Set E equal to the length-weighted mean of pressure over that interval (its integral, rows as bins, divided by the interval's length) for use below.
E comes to 85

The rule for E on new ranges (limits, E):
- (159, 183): 83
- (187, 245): 76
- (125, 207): 85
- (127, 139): 87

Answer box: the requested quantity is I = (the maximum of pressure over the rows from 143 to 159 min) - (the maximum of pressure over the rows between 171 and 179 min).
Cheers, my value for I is 7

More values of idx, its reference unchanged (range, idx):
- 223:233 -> 224.0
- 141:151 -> 148.0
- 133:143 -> 136.0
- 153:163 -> 162.0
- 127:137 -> 136.0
